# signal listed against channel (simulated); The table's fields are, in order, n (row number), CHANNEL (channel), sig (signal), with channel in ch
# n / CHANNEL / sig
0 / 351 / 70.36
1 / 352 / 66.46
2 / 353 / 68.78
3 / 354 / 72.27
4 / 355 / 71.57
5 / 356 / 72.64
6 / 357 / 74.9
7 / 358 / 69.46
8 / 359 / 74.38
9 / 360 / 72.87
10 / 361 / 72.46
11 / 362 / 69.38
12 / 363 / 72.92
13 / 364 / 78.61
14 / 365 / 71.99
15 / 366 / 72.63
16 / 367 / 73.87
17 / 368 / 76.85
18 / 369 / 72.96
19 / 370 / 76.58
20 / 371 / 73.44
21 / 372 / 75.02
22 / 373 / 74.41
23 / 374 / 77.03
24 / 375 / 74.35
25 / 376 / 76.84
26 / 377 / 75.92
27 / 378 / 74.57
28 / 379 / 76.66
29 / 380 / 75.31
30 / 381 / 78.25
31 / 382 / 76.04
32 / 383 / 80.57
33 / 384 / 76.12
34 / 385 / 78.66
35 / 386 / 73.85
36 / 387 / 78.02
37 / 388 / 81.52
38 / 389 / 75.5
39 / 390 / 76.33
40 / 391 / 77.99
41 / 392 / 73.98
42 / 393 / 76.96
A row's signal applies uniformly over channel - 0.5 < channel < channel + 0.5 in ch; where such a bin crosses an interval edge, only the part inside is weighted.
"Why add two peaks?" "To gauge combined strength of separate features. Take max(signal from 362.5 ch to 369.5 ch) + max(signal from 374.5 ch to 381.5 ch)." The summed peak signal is 157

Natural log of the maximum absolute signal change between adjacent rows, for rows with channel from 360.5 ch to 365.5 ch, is 1.9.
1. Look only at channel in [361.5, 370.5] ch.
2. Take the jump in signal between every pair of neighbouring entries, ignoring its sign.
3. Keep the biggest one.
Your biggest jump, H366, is 6.6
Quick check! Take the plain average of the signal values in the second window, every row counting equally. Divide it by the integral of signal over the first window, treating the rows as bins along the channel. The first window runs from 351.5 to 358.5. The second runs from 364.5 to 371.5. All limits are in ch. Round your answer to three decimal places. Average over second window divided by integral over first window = 0.149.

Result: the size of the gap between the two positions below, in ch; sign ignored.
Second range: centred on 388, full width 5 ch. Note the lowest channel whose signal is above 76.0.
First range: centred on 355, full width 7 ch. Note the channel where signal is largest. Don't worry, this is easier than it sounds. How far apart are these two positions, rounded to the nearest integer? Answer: 30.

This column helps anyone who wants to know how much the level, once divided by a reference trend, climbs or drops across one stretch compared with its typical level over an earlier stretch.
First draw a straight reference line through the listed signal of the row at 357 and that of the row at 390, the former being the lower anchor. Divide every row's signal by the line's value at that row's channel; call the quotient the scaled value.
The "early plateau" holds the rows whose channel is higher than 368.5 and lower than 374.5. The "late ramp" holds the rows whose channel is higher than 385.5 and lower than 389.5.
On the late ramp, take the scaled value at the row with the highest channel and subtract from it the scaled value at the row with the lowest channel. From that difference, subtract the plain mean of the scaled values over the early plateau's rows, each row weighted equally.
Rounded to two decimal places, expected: -0.97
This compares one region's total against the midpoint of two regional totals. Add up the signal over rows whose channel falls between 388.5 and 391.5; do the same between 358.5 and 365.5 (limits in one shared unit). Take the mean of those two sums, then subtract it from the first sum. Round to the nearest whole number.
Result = -141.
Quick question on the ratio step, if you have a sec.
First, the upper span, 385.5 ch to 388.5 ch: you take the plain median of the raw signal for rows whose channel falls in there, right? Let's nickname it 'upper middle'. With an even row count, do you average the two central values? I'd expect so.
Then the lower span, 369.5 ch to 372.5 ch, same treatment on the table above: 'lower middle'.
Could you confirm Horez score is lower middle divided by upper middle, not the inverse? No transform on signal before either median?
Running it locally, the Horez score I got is 0.962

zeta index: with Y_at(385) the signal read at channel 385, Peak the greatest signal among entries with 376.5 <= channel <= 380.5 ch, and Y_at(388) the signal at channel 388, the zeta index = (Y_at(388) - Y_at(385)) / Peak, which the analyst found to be 0.037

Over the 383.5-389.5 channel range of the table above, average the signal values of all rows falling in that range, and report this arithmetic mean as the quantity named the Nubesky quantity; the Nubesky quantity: 77.3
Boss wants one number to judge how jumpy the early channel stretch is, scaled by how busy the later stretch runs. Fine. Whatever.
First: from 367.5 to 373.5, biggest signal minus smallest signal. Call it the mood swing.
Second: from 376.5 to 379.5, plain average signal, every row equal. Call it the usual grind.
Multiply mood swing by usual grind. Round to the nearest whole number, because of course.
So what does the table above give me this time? 295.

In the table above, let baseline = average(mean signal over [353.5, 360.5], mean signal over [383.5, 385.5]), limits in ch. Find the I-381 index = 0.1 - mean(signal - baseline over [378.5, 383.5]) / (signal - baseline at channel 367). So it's 2.2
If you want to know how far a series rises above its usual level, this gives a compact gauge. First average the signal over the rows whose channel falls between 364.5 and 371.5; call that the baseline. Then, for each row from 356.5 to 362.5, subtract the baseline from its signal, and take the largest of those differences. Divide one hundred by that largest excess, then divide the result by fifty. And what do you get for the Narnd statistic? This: 2.3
